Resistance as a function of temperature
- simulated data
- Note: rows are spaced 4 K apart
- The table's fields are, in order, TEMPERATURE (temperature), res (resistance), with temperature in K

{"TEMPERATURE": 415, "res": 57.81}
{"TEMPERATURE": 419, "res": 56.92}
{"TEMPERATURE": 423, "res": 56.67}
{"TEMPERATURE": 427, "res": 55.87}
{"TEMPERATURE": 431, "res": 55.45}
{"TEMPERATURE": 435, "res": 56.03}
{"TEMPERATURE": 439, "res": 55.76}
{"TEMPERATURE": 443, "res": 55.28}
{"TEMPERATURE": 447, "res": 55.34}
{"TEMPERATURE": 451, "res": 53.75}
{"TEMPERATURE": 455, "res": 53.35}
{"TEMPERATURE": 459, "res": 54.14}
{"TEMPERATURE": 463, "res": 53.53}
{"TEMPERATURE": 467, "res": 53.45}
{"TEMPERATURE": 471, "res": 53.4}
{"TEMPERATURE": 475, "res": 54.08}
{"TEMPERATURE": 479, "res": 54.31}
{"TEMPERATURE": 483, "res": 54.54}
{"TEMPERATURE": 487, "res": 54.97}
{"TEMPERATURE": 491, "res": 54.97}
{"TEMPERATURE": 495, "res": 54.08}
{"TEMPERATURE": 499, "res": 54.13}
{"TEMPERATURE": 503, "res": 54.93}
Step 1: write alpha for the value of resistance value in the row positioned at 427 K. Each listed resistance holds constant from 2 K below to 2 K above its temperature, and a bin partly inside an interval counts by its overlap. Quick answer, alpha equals 55.87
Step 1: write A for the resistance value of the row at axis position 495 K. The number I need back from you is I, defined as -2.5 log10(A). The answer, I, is -4.33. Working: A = 54.08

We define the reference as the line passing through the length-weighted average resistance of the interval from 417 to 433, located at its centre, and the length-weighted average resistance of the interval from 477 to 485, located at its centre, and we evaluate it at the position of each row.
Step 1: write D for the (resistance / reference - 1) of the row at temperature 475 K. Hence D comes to -0.010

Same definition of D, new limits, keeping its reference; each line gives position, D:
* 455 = -0.035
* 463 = -0.027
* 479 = -0.003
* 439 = 0.000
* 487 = 0.014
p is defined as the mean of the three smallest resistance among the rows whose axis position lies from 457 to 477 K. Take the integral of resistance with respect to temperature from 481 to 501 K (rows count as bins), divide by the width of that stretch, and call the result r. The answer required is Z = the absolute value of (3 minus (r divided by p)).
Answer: 1.98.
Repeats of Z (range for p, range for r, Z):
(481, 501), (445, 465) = 2.00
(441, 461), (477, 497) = 1.98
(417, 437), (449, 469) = 2.04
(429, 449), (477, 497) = 2.01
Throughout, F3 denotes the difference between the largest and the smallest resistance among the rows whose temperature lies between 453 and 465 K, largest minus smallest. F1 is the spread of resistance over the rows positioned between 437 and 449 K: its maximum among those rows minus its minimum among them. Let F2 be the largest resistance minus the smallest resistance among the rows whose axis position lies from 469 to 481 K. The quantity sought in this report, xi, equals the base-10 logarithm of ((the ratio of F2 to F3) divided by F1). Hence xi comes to 0.4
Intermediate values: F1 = 0.48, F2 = 0.91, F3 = 0.79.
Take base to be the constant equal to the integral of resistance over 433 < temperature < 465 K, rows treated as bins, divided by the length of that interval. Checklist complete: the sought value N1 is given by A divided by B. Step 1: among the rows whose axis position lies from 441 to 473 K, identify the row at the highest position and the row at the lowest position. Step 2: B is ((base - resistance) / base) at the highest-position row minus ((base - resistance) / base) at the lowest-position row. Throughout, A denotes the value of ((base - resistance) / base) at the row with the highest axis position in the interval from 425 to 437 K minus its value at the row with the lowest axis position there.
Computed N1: 0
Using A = -0.0029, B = 0.03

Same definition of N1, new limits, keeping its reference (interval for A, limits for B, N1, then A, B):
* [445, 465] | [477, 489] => -3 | 0.0331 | -0.01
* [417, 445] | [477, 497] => 7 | 0.0300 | 0.00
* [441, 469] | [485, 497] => 2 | 0.0335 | 0.02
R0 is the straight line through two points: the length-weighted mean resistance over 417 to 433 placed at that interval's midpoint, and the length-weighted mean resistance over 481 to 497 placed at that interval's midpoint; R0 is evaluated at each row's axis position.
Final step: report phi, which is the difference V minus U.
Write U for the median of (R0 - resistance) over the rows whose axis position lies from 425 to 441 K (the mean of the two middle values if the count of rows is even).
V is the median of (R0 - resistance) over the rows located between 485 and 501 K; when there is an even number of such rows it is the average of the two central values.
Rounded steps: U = 0.21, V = -0.01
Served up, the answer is -0.2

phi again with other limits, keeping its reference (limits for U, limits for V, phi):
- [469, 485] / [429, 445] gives -0.4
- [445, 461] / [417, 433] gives -1.6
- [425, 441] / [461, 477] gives 1.5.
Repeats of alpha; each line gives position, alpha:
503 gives 54.93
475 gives 54.08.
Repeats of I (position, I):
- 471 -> -4.32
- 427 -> -4.37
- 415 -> -4.41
